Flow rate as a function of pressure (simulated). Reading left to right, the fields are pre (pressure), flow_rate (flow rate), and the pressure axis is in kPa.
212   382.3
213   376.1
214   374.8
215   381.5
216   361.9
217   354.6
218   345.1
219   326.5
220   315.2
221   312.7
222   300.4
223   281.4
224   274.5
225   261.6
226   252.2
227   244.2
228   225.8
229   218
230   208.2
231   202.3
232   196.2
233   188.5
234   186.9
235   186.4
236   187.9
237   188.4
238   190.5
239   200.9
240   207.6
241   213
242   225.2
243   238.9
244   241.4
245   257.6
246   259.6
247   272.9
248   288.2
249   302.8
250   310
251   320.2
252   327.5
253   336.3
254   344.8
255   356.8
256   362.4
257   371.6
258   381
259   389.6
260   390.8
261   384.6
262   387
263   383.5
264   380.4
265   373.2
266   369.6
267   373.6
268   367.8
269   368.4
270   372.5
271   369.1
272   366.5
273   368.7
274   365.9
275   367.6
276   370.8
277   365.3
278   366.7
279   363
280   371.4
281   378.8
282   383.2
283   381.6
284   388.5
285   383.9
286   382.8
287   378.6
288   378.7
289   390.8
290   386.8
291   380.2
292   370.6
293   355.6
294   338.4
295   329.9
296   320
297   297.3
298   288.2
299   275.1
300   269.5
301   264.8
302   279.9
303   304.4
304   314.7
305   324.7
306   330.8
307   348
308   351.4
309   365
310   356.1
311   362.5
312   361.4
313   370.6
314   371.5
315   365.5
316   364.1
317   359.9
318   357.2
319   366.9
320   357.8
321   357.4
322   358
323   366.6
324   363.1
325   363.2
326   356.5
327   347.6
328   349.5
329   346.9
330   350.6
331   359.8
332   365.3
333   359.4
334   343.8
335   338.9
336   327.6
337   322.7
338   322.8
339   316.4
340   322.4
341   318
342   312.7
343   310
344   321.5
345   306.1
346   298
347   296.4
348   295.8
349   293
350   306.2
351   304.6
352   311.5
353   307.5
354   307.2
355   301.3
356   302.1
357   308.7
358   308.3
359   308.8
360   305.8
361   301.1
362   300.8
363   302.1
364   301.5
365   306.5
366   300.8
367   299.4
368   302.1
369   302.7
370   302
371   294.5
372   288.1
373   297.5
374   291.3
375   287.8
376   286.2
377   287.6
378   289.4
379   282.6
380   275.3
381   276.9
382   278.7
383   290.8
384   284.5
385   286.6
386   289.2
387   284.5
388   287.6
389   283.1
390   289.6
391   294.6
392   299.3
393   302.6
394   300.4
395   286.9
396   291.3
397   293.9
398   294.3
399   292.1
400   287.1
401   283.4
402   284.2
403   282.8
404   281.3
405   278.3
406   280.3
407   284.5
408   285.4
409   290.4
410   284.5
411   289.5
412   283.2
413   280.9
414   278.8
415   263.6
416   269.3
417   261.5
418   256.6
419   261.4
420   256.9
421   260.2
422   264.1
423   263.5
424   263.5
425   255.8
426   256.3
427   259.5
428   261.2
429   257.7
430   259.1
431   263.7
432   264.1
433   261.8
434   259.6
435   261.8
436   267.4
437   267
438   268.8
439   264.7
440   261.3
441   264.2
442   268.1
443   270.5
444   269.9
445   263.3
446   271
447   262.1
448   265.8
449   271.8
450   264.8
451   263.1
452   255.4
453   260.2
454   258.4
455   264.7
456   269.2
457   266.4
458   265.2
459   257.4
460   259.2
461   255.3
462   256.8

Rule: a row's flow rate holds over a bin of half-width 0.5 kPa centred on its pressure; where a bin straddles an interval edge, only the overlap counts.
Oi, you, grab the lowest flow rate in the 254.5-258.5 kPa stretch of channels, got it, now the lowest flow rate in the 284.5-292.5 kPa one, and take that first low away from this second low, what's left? 14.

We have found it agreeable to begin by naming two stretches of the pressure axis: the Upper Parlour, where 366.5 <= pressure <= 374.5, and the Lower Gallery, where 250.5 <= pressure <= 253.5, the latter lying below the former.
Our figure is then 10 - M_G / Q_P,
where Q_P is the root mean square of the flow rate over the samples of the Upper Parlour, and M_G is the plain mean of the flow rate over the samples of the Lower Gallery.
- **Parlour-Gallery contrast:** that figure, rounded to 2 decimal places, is 8.90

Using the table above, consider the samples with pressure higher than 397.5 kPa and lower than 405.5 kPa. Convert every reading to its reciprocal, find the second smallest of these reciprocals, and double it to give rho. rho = 0.0068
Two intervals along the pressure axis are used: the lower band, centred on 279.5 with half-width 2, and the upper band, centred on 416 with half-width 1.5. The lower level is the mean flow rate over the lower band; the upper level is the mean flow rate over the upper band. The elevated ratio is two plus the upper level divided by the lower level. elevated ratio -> 2.72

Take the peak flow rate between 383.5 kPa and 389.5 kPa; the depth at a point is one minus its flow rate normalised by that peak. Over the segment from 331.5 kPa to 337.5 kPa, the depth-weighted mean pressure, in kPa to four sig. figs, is 334.0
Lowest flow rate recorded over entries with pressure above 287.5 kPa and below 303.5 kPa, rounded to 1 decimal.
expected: 264.8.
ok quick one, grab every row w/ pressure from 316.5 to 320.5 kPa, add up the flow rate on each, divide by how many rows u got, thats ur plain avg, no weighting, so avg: 360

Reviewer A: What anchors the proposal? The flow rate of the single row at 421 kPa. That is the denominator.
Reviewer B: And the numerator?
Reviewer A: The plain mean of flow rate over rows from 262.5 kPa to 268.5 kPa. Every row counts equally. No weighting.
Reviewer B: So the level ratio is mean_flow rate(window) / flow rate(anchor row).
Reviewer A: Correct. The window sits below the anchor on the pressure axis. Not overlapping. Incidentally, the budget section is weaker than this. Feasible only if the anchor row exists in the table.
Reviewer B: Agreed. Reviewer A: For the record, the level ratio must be 1.4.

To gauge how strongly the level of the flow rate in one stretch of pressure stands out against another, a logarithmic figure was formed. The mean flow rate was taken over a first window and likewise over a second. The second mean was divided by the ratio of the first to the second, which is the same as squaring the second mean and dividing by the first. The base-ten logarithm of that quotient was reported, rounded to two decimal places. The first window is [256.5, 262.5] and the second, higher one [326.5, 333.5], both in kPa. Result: 2.51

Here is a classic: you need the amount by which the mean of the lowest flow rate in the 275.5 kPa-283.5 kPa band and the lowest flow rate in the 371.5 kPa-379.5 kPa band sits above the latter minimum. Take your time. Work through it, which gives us 40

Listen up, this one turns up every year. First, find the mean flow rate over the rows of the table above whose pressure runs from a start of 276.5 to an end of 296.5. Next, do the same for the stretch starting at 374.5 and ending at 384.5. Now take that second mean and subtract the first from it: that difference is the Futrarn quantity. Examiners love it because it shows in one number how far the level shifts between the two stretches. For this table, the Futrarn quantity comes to -86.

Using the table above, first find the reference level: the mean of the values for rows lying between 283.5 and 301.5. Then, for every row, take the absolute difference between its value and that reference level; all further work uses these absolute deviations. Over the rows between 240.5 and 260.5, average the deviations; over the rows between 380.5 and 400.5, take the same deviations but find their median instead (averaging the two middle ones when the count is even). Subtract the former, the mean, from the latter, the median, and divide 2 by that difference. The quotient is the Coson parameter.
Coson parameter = 2.66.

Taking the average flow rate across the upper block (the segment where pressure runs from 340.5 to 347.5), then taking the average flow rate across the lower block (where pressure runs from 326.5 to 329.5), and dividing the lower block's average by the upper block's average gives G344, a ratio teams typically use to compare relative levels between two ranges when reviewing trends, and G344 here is 1.13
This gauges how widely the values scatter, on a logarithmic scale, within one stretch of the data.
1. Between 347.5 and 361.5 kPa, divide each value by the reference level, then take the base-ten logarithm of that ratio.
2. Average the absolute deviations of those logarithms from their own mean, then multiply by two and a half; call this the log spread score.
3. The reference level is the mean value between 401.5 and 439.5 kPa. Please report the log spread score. 0.015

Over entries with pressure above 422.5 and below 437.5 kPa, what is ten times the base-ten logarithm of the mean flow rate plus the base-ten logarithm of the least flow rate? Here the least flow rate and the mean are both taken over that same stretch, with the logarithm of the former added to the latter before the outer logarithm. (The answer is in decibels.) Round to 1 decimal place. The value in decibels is 24.2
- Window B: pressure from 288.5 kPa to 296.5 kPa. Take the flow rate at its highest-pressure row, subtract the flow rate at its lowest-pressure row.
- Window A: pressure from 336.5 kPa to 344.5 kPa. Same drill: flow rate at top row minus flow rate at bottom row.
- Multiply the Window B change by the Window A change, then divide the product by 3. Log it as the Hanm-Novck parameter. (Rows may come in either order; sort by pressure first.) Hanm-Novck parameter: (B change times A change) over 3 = 28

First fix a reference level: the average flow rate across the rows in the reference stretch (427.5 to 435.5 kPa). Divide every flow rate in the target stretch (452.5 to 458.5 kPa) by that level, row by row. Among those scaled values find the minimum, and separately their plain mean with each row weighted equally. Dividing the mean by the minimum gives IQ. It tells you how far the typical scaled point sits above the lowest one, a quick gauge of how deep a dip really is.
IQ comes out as 1.02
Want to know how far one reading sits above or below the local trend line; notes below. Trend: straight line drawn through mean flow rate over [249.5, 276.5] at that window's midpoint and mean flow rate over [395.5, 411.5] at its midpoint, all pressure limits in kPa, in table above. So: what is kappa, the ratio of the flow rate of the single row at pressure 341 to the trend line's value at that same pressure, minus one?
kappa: -0.011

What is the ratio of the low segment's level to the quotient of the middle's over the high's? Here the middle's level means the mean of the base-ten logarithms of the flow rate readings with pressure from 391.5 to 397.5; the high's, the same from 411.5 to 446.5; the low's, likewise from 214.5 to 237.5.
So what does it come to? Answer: 2.36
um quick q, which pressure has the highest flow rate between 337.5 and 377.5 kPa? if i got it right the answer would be 338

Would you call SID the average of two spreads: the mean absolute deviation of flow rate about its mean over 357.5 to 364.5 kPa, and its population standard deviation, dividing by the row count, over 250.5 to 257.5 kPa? 10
